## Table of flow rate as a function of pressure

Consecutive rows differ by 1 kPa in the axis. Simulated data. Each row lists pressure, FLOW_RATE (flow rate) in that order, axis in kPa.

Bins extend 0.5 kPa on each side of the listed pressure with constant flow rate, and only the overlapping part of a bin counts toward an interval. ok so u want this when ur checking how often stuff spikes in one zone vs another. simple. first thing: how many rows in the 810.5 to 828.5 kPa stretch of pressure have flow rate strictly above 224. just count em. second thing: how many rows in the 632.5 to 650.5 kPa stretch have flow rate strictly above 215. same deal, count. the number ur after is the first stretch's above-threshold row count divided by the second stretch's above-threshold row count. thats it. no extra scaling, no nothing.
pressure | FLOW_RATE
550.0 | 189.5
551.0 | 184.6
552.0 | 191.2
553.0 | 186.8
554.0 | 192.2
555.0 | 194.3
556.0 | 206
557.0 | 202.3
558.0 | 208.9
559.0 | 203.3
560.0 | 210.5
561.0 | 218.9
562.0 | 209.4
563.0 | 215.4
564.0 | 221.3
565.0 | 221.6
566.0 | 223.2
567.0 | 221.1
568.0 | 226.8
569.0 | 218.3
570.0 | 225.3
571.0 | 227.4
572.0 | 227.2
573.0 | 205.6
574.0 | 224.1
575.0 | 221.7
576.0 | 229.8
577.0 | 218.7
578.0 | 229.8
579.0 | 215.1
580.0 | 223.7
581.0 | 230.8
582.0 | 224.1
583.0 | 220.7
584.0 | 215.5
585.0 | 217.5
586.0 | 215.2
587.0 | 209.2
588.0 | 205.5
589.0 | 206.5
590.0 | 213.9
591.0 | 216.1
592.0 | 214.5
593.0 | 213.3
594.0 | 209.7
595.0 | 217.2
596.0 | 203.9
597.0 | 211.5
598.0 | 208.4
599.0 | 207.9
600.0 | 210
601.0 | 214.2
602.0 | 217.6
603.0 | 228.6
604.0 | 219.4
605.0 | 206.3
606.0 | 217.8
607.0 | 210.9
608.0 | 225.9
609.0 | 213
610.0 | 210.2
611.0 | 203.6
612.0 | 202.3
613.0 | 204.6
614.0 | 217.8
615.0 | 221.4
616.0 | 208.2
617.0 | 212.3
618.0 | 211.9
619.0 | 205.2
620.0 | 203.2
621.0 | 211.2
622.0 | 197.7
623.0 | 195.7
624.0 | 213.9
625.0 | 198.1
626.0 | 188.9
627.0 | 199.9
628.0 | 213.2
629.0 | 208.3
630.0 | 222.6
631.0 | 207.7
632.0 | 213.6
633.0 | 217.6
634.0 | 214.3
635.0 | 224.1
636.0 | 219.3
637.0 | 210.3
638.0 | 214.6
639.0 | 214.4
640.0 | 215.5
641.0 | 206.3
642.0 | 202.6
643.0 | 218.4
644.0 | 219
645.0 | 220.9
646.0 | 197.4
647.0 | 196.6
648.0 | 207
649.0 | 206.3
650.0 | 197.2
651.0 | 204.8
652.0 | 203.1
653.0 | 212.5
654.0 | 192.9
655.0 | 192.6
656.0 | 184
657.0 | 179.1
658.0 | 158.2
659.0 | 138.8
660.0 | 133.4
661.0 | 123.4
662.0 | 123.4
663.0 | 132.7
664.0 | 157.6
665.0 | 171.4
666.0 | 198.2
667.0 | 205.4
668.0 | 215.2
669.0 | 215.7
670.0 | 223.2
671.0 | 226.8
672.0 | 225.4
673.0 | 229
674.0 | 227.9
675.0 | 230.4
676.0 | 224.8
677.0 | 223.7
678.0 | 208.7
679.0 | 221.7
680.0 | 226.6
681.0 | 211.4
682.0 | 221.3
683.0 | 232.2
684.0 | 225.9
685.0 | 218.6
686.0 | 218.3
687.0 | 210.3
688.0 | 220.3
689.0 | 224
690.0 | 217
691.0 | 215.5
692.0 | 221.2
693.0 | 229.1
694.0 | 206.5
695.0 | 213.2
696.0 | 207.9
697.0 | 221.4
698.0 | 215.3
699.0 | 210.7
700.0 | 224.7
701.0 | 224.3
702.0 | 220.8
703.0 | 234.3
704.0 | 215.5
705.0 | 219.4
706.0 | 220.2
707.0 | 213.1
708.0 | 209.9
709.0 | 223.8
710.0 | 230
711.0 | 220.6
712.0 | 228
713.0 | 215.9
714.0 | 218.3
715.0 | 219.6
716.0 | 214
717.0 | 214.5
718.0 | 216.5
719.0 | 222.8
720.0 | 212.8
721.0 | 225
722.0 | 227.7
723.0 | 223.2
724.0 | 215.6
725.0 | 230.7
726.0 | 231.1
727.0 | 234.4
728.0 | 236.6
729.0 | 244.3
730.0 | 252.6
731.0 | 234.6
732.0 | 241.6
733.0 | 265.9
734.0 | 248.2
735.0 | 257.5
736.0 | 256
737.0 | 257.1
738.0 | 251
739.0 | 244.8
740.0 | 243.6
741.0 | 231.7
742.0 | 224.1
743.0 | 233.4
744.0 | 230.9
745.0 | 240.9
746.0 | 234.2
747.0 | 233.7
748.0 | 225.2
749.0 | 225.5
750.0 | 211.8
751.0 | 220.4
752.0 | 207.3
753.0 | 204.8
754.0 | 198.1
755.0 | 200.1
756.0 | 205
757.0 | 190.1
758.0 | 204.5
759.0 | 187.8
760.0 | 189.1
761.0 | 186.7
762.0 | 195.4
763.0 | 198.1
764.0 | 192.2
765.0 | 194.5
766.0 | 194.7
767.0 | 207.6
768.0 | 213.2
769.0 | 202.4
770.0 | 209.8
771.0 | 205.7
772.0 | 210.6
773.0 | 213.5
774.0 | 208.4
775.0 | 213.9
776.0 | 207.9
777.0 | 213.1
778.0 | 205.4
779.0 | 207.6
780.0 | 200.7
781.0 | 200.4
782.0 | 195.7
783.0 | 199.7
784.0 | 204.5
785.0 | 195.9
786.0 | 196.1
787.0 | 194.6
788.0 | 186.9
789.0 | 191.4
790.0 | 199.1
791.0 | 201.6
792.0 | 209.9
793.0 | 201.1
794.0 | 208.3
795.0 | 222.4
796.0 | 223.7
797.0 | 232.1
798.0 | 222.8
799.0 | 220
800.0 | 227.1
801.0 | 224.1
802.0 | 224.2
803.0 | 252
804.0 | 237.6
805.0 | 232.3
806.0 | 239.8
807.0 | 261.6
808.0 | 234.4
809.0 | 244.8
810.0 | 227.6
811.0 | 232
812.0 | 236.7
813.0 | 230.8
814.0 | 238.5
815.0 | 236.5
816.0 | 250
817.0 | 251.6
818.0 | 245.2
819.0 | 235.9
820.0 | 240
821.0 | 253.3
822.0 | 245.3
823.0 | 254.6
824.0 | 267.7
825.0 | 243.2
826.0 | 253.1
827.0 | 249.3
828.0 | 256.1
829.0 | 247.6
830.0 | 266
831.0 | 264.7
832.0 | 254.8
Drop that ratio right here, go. 2.6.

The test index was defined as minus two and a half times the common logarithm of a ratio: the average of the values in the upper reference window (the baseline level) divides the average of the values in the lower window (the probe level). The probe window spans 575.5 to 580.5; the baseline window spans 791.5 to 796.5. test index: -0.05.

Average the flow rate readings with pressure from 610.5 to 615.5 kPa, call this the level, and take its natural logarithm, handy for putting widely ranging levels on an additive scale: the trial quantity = 5.347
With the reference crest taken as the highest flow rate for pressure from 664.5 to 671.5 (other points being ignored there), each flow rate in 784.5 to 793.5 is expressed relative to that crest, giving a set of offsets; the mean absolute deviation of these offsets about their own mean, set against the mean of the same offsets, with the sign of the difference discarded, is 34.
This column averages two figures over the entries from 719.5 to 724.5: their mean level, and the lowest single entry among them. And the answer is 217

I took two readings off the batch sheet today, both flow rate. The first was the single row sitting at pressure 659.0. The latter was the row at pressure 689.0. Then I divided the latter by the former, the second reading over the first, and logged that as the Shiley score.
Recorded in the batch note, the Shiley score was 1.61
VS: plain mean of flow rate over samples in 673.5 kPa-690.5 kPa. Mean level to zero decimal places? 221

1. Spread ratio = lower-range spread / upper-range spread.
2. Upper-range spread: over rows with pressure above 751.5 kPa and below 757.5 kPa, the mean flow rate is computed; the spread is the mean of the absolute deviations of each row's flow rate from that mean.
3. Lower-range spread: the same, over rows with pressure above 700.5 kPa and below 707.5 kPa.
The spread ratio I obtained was 1.0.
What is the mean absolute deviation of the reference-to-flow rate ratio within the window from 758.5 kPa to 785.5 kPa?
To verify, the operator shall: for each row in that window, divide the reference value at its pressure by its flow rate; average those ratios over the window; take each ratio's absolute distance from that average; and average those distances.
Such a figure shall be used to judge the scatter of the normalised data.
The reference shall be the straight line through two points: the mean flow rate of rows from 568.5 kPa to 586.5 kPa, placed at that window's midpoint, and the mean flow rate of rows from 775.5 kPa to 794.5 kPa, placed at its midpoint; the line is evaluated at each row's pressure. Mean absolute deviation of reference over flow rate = 0.036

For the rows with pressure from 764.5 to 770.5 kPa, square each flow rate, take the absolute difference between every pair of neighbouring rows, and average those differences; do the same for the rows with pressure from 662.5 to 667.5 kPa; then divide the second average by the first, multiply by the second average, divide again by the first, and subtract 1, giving 3.1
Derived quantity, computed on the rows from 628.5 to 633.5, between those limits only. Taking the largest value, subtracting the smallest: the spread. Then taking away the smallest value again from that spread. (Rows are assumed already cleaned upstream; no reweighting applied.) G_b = -193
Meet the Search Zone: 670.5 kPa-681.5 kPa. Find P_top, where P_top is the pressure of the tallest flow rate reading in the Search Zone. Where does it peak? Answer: 675.0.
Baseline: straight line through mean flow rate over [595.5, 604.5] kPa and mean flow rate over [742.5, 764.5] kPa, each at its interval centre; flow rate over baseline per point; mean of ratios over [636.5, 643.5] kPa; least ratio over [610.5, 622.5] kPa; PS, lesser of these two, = 0.93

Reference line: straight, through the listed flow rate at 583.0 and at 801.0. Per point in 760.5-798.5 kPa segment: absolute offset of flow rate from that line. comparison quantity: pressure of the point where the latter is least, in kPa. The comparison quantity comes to 796.0 kPa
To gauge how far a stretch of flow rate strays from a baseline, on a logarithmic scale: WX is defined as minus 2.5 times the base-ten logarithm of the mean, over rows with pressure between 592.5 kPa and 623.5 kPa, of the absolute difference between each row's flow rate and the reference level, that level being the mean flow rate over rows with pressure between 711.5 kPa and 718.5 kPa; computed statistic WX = -2.34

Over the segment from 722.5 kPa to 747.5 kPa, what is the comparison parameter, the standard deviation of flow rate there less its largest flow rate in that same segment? -254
